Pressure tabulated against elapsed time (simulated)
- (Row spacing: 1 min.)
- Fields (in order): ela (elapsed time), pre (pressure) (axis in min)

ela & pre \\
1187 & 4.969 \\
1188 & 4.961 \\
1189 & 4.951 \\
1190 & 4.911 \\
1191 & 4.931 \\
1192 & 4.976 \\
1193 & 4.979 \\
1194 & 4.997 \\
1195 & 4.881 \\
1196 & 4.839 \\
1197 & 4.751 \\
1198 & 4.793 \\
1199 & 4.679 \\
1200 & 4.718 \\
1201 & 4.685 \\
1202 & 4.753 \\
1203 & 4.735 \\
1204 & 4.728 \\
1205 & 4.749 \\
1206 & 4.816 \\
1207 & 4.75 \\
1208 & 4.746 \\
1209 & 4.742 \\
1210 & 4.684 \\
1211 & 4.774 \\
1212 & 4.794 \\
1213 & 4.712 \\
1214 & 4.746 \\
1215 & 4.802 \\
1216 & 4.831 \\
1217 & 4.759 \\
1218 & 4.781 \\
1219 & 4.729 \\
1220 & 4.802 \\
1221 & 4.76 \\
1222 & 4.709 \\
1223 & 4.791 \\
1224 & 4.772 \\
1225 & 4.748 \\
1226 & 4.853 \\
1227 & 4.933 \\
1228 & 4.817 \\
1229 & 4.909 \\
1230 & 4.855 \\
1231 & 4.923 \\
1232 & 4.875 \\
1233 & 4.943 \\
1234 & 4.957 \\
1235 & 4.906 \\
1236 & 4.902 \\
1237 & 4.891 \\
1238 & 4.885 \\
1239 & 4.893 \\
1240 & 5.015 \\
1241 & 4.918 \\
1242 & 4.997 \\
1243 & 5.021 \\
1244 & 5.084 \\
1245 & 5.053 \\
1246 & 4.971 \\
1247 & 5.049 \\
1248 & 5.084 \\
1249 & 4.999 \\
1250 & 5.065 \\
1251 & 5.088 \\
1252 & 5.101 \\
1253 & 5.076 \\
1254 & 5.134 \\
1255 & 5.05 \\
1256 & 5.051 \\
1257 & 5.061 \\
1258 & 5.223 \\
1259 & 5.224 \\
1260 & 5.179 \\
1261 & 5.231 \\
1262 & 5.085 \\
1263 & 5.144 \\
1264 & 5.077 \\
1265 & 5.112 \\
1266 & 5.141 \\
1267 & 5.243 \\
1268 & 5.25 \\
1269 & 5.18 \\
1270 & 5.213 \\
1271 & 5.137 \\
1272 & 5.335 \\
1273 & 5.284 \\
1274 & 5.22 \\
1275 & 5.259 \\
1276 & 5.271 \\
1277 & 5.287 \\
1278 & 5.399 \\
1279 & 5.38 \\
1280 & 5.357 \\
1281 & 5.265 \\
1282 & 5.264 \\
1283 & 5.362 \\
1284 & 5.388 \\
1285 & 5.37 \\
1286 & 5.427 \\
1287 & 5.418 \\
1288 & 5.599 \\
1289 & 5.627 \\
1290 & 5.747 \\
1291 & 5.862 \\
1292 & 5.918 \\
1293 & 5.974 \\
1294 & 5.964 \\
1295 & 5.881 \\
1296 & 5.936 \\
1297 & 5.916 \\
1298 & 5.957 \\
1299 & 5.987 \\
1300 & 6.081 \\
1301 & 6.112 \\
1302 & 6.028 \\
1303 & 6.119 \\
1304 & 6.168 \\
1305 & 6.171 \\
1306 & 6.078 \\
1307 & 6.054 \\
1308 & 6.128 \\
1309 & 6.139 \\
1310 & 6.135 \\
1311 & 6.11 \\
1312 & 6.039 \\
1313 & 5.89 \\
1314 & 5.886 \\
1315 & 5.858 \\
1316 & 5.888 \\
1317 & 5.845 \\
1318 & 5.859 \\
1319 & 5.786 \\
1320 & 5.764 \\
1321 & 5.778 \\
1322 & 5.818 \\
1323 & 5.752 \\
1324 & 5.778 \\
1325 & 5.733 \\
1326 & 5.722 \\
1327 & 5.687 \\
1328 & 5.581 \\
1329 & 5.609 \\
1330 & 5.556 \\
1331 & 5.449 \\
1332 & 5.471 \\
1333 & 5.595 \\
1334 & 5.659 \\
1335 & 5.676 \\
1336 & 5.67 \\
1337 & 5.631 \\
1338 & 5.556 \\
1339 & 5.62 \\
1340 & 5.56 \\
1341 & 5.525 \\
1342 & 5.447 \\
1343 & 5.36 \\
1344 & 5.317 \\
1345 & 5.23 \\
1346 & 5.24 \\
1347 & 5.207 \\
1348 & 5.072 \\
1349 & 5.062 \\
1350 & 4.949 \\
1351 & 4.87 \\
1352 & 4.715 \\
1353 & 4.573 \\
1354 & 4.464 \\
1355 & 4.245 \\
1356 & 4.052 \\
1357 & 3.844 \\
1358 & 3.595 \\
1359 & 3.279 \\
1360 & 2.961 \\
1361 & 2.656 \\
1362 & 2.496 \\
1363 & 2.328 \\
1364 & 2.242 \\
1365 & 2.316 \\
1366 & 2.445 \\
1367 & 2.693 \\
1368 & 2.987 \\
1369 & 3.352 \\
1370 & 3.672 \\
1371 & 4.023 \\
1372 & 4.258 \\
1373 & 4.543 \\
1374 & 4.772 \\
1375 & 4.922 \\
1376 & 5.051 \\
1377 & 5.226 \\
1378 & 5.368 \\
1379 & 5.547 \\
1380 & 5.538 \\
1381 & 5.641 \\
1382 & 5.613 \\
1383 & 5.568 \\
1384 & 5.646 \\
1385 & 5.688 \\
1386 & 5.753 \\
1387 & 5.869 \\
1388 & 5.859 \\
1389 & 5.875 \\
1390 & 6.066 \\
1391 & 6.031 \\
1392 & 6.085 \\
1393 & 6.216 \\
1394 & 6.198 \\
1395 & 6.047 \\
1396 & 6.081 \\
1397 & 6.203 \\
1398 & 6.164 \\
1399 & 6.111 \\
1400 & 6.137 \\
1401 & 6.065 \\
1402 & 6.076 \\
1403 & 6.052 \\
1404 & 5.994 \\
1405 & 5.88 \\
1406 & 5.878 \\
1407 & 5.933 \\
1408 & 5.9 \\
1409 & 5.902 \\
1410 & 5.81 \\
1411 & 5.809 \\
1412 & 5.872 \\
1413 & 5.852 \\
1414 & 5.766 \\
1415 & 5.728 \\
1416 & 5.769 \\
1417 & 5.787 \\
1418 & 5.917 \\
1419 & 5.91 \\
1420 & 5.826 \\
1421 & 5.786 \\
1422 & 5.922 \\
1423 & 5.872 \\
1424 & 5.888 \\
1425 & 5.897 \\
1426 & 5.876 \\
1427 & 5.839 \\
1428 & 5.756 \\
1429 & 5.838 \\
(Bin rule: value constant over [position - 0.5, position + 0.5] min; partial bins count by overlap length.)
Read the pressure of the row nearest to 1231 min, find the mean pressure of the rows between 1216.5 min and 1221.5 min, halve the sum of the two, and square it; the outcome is 23.5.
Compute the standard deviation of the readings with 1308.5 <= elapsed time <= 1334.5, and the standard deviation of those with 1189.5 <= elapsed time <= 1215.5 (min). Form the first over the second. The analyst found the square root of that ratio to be 1.4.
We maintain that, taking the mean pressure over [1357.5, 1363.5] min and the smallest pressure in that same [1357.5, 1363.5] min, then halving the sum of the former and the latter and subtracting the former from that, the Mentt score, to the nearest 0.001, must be -0.279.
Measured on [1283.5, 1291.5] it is -0.092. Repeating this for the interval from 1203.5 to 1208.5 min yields -0.015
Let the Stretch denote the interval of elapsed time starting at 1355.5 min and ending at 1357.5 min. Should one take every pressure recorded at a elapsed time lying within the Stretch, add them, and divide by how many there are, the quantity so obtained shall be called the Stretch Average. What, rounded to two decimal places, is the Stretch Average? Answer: 3.95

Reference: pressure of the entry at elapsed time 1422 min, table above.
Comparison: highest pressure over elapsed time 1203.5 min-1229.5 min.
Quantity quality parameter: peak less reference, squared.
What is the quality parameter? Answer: 1.0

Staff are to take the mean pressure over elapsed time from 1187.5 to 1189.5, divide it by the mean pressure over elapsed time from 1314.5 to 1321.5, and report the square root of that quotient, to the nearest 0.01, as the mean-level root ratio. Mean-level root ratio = 0.92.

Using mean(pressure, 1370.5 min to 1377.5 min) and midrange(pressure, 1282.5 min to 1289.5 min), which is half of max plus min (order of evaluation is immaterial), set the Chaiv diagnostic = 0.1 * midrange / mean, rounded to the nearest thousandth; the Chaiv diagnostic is 0.117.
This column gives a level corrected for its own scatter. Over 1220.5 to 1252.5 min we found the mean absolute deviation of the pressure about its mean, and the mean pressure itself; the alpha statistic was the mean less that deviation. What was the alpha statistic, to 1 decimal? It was 4.8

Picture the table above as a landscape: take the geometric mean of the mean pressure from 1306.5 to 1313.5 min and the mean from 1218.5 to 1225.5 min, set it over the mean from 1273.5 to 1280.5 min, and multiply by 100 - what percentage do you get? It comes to 101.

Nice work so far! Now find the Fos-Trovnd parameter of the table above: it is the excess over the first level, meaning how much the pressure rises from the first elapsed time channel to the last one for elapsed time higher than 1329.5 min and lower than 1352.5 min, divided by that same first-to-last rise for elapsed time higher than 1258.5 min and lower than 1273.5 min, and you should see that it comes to -14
